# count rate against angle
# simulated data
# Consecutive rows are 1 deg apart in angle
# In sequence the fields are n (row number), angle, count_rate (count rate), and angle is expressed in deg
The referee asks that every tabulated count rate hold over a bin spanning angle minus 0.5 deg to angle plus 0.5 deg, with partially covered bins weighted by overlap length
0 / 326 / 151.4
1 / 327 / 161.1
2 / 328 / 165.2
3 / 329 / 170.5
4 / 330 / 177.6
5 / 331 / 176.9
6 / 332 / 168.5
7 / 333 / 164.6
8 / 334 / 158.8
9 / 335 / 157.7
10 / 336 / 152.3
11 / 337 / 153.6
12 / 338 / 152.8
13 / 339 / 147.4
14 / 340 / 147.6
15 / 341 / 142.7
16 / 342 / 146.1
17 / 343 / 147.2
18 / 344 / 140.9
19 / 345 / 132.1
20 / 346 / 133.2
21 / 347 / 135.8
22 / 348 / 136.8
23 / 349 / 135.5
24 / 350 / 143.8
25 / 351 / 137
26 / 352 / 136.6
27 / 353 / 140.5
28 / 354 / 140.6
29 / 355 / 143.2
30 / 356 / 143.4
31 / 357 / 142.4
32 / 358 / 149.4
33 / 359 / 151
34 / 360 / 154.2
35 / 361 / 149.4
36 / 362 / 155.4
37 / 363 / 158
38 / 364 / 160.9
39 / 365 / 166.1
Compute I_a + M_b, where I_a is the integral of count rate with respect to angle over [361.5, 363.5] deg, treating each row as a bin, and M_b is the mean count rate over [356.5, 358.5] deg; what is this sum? 459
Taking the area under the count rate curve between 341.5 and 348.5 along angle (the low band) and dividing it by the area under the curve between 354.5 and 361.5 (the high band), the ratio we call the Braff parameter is 0.94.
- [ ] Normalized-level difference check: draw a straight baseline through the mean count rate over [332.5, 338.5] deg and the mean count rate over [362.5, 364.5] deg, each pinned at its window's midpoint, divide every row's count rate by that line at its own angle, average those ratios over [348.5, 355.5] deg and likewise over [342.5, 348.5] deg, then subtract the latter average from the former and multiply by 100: 1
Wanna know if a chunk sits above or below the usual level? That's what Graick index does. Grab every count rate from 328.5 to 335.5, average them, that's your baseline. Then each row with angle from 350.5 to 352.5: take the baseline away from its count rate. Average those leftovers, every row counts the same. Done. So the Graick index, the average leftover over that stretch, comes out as -31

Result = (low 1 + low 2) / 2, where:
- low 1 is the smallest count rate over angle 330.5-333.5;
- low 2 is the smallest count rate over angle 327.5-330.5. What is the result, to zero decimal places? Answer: 165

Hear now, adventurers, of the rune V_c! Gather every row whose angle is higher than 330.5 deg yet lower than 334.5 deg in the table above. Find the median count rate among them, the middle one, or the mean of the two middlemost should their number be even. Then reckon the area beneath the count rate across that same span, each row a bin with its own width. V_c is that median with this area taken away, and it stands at -502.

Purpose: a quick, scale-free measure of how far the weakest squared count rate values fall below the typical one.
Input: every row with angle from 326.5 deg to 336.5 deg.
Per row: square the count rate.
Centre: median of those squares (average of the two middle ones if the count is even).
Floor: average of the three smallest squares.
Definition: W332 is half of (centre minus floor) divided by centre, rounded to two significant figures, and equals 0.051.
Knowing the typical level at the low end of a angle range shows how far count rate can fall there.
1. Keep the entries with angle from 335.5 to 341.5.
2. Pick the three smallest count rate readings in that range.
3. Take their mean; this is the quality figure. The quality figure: 146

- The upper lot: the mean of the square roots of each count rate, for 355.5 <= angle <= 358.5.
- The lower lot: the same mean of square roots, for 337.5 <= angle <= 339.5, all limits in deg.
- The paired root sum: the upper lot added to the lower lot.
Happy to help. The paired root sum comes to 24.3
